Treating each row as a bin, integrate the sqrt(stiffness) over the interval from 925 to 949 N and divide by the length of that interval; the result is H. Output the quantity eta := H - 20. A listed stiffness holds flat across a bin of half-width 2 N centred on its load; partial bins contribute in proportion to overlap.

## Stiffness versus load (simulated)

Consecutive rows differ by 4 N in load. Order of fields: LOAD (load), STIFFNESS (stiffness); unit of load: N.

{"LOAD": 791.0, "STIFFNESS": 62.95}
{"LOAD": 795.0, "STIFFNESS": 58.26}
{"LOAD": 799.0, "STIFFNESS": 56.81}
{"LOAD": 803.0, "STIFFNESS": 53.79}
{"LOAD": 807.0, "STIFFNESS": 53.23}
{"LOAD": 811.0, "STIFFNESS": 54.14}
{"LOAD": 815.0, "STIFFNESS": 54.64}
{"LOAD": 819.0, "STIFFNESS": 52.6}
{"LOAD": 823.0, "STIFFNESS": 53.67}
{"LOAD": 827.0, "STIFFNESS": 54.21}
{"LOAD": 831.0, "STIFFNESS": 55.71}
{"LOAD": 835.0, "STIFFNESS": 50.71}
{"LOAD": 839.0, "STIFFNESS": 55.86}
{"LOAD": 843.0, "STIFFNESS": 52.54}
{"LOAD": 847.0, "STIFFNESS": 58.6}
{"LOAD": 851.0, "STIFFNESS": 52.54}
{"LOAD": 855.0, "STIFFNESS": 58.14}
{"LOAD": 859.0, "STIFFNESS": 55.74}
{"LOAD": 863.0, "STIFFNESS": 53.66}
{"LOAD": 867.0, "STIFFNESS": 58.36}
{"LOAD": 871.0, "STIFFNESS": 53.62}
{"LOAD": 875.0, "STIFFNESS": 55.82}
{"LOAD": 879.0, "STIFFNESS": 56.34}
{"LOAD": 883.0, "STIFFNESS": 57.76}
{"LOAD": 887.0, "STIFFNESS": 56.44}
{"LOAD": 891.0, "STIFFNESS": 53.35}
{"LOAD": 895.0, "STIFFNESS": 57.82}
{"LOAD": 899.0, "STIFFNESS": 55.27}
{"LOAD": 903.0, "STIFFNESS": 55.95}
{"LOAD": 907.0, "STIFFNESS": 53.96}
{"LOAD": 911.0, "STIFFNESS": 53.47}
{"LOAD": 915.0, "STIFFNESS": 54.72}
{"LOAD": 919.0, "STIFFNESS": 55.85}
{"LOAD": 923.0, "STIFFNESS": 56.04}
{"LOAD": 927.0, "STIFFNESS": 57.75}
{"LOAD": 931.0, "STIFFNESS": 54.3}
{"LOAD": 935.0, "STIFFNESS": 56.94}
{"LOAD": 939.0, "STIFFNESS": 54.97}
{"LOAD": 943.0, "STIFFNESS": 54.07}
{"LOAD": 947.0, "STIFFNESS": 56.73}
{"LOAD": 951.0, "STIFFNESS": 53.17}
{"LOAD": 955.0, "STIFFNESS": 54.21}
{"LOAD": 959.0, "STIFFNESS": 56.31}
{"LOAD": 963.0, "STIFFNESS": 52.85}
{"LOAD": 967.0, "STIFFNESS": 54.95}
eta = -12.5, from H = 7.47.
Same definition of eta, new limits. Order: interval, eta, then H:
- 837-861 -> -12.5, 7.45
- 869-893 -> -12.5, 7.45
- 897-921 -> -12.6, 7.41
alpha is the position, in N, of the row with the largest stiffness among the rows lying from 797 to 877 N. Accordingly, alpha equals 847.0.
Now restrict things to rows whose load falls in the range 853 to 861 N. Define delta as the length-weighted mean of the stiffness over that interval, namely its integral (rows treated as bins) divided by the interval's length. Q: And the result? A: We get 56.9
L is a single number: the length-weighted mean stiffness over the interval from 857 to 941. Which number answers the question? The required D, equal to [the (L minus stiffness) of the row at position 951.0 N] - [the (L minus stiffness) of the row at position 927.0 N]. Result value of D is 5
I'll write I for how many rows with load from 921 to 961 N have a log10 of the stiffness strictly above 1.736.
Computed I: 6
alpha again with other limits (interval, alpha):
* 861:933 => 867.0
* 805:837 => 831.0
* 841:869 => 847.0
